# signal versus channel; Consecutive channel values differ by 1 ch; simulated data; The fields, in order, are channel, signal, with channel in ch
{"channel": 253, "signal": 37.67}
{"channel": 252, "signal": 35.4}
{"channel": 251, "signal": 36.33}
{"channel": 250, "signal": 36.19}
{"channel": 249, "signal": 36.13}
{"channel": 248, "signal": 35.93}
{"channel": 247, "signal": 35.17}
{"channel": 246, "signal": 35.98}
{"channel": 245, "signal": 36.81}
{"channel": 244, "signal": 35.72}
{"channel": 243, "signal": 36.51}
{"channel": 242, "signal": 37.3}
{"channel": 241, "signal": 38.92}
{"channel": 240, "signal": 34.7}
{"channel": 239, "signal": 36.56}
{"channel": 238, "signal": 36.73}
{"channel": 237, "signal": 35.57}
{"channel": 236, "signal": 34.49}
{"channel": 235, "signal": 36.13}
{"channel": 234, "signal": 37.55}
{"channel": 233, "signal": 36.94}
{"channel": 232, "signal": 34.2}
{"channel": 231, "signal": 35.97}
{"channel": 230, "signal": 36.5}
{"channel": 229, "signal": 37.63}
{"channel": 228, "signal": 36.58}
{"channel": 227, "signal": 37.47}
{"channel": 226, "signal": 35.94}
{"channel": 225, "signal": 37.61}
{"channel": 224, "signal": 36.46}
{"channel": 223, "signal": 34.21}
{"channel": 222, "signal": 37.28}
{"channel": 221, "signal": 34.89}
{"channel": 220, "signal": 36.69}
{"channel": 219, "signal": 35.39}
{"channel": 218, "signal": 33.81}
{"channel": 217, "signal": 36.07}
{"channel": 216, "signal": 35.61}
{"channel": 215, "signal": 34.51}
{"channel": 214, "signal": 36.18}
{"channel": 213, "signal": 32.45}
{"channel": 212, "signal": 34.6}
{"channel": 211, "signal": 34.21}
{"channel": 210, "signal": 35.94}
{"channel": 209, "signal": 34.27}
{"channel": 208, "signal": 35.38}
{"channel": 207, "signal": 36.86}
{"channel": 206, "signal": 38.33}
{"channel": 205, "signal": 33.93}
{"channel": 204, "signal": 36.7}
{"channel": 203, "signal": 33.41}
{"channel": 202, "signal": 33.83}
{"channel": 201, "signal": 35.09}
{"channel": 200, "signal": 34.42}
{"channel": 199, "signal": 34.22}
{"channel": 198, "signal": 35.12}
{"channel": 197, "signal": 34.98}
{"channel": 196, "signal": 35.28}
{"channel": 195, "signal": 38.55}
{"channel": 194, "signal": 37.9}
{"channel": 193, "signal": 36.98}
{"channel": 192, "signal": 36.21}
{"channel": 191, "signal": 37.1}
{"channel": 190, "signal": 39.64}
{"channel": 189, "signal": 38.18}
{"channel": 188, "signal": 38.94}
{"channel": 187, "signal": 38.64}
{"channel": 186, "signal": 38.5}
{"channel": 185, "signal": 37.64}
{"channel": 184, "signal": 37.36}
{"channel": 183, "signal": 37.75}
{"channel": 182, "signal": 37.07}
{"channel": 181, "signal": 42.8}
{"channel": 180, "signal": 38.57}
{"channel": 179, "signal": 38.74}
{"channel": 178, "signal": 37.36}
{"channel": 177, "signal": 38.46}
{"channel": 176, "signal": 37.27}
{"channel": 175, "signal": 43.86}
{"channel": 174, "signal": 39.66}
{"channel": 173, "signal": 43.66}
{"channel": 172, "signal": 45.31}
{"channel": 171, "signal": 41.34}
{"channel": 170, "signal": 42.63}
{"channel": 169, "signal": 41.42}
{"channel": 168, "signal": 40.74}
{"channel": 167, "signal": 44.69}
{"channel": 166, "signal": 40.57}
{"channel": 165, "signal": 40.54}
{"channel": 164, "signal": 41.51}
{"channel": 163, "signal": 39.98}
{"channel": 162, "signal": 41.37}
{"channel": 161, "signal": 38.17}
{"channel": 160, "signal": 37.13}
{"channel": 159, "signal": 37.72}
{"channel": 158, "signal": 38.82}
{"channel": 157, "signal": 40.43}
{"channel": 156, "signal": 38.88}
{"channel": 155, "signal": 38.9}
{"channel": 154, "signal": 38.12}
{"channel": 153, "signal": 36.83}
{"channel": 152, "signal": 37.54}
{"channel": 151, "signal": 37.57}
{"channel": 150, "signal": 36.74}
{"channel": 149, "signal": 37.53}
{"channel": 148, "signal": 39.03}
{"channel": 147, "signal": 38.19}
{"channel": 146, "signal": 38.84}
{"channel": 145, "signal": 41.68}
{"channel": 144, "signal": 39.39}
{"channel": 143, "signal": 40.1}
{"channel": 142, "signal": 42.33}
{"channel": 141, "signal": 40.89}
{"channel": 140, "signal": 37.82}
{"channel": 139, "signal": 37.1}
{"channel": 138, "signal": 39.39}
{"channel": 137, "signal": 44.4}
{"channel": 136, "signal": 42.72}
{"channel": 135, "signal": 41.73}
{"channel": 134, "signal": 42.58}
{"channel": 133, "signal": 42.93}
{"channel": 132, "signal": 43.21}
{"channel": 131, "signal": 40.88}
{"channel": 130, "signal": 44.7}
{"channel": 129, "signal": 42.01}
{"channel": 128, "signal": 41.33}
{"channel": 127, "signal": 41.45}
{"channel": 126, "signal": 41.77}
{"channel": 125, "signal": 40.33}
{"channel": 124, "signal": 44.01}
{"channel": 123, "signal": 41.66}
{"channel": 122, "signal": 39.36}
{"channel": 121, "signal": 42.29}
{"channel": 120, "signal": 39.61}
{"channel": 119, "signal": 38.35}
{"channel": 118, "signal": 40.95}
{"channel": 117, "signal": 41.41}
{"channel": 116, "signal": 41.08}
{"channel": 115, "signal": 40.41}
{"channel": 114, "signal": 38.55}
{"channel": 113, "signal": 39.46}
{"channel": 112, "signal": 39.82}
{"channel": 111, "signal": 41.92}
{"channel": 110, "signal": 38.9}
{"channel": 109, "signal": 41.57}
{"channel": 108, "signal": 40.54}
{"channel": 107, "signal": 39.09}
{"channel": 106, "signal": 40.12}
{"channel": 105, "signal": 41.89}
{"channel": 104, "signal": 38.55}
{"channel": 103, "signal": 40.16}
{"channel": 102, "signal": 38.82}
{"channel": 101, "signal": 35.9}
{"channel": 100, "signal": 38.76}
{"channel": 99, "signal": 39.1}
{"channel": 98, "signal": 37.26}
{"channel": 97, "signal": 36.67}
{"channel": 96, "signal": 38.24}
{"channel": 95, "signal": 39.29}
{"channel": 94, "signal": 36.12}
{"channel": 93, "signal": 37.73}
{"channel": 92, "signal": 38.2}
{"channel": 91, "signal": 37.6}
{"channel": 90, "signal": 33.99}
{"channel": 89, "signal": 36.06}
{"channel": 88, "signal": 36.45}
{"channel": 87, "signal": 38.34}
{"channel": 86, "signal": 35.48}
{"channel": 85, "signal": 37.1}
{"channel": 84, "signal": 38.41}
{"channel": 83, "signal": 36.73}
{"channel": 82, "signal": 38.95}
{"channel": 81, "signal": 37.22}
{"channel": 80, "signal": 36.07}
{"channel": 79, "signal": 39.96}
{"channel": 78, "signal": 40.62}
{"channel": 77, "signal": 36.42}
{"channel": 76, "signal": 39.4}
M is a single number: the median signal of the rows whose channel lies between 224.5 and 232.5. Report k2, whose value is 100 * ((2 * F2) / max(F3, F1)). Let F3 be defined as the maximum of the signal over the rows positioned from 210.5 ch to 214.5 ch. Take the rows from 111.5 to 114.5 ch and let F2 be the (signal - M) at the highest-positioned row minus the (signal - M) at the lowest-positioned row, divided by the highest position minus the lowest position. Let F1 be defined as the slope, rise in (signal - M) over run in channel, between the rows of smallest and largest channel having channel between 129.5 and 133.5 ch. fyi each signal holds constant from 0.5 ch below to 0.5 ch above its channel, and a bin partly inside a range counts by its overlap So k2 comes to -3.5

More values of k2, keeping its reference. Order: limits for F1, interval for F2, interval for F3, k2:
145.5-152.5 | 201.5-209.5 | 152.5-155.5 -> 0.3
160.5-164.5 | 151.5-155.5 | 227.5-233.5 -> 2.4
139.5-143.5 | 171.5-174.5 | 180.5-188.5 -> -13.2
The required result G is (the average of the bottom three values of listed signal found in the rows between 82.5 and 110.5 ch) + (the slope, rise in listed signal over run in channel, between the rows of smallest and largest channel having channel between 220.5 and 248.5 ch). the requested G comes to 35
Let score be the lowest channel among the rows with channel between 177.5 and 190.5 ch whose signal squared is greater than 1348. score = 178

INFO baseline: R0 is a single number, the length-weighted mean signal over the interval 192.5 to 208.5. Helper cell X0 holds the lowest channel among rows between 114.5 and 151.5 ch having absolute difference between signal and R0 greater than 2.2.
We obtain 115 ch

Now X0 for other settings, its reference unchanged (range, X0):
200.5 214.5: 203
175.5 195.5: 177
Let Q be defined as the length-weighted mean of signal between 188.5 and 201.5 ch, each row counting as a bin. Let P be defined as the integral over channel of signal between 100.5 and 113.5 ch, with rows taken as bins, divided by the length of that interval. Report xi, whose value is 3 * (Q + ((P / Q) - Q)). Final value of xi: 3.3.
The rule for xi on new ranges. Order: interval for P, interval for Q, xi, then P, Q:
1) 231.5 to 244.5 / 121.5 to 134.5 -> 2.6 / 36.3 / 42.0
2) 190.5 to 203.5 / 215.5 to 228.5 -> 3.0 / 35.6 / 36.0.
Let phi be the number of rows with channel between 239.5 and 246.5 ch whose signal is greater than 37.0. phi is 2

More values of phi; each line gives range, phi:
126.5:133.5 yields 7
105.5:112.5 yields 7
